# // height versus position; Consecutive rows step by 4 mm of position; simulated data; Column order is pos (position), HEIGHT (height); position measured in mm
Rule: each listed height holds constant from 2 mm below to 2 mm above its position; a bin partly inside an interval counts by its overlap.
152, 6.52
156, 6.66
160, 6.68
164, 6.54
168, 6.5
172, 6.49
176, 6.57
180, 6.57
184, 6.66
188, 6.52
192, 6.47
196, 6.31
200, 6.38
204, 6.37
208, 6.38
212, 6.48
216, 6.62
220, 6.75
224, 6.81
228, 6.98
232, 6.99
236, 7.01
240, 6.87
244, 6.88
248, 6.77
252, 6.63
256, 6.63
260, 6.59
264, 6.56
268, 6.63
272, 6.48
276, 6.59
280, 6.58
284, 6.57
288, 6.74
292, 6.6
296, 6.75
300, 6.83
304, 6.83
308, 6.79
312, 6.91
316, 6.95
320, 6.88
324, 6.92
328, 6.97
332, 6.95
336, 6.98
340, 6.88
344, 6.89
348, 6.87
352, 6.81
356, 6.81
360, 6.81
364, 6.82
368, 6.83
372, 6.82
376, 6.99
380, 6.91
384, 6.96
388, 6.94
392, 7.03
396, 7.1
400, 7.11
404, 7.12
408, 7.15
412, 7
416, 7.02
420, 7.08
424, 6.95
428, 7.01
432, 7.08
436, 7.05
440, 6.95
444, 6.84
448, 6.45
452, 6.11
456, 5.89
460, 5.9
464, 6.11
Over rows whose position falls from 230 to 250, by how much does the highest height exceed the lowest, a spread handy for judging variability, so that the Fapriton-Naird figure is 0.24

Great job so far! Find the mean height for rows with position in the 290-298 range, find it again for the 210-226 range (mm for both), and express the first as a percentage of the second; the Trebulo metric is 100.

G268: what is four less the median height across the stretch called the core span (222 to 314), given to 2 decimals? -2.75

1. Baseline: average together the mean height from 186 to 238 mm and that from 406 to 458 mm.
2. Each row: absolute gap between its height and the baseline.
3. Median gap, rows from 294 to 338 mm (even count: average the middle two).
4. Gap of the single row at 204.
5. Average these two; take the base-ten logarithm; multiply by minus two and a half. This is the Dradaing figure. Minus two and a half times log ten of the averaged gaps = 1.4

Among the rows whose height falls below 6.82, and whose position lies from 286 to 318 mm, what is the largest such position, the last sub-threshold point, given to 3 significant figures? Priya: 308 mm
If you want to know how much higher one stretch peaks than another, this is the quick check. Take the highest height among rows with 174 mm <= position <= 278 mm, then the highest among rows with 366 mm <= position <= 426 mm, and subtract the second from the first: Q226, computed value -0.14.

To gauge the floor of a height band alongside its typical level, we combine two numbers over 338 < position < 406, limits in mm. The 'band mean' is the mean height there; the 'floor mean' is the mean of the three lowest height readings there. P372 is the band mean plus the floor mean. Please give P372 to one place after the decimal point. 13.7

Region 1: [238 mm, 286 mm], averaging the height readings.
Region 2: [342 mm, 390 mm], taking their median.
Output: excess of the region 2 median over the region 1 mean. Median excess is 0.20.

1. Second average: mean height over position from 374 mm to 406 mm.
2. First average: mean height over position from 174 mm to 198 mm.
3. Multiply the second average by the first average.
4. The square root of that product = 6.76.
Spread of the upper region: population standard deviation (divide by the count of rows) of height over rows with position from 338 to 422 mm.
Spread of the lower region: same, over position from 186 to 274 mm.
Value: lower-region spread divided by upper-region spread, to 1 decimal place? 1.8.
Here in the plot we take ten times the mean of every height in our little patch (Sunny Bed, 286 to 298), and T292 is 67.0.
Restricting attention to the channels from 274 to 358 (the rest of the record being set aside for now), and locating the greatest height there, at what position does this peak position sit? 336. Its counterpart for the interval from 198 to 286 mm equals 236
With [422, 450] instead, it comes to 432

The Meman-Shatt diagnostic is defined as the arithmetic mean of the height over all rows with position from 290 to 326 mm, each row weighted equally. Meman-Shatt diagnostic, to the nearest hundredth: 6.83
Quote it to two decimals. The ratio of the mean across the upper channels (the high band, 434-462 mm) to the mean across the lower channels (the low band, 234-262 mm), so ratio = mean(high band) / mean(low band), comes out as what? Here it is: 0.95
